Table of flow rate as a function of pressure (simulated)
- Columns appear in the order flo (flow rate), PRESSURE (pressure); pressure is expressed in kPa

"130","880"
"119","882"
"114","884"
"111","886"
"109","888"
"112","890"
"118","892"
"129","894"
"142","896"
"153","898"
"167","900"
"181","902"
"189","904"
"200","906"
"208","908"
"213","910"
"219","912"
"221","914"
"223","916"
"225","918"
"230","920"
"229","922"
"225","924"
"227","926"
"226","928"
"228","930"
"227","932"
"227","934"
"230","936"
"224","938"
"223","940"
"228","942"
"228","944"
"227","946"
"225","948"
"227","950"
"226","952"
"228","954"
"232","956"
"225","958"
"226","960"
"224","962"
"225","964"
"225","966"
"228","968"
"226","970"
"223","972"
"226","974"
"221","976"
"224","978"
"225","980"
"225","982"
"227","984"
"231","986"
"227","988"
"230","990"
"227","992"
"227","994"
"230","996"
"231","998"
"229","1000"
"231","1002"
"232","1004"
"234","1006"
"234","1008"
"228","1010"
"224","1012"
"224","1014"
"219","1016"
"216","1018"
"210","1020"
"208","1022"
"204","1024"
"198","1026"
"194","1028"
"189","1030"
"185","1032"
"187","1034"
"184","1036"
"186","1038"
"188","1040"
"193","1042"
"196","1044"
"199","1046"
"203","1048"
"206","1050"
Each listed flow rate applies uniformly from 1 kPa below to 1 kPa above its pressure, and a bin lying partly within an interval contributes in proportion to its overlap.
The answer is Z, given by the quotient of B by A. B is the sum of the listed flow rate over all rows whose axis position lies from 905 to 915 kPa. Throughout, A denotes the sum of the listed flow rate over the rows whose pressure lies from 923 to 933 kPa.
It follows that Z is 0.94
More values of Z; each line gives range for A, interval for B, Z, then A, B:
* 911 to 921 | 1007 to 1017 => 1.01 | 1118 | 1129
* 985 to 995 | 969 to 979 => 0.98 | 1142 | 1120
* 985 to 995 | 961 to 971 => 0.99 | 1142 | 1128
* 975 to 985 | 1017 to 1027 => 0.92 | 1122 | 1036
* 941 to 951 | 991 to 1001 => 1.01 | 1135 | 1144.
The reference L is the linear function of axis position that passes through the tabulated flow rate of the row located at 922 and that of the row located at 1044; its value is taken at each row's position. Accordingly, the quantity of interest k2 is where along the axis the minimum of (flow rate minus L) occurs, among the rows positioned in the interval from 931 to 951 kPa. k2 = 940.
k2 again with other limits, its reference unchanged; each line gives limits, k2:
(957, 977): 958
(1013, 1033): 1032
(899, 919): 900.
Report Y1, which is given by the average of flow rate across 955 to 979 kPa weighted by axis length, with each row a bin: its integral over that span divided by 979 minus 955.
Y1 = 225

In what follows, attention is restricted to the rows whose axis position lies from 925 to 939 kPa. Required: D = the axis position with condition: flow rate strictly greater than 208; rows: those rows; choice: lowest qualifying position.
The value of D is 926 kPa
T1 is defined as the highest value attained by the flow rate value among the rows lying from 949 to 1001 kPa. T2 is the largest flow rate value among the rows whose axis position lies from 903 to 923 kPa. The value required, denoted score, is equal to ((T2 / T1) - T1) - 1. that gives -232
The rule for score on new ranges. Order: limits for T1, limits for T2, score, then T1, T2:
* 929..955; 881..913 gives -230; 230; 219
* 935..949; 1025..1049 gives -230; 230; 203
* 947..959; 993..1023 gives -232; 232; 234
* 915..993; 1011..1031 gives -232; 232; 224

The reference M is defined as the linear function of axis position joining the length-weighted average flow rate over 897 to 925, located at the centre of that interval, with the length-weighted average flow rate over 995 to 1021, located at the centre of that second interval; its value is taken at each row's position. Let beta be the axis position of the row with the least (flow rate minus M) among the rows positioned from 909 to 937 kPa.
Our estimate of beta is 910 kPa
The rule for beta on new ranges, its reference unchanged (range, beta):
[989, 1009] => 994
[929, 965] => 962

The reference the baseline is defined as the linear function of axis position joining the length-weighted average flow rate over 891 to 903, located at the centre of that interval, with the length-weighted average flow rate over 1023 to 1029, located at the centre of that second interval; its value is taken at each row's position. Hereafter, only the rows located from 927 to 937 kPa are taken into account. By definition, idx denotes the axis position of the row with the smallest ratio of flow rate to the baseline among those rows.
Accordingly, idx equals 934 kPa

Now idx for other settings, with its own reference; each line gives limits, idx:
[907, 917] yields 908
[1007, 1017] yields 1016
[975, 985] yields 976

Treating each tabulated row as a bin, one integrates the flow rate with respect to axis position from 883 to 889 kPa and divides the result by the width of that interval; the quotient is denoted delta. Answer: 111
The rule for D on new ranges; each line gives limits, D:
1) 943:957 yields 944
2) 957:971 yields 958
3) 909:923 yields 910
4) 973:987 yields 974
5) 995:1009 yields 996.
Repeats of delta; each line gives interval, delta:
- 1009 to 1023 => 218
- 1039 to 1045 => 192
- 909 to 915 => 218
